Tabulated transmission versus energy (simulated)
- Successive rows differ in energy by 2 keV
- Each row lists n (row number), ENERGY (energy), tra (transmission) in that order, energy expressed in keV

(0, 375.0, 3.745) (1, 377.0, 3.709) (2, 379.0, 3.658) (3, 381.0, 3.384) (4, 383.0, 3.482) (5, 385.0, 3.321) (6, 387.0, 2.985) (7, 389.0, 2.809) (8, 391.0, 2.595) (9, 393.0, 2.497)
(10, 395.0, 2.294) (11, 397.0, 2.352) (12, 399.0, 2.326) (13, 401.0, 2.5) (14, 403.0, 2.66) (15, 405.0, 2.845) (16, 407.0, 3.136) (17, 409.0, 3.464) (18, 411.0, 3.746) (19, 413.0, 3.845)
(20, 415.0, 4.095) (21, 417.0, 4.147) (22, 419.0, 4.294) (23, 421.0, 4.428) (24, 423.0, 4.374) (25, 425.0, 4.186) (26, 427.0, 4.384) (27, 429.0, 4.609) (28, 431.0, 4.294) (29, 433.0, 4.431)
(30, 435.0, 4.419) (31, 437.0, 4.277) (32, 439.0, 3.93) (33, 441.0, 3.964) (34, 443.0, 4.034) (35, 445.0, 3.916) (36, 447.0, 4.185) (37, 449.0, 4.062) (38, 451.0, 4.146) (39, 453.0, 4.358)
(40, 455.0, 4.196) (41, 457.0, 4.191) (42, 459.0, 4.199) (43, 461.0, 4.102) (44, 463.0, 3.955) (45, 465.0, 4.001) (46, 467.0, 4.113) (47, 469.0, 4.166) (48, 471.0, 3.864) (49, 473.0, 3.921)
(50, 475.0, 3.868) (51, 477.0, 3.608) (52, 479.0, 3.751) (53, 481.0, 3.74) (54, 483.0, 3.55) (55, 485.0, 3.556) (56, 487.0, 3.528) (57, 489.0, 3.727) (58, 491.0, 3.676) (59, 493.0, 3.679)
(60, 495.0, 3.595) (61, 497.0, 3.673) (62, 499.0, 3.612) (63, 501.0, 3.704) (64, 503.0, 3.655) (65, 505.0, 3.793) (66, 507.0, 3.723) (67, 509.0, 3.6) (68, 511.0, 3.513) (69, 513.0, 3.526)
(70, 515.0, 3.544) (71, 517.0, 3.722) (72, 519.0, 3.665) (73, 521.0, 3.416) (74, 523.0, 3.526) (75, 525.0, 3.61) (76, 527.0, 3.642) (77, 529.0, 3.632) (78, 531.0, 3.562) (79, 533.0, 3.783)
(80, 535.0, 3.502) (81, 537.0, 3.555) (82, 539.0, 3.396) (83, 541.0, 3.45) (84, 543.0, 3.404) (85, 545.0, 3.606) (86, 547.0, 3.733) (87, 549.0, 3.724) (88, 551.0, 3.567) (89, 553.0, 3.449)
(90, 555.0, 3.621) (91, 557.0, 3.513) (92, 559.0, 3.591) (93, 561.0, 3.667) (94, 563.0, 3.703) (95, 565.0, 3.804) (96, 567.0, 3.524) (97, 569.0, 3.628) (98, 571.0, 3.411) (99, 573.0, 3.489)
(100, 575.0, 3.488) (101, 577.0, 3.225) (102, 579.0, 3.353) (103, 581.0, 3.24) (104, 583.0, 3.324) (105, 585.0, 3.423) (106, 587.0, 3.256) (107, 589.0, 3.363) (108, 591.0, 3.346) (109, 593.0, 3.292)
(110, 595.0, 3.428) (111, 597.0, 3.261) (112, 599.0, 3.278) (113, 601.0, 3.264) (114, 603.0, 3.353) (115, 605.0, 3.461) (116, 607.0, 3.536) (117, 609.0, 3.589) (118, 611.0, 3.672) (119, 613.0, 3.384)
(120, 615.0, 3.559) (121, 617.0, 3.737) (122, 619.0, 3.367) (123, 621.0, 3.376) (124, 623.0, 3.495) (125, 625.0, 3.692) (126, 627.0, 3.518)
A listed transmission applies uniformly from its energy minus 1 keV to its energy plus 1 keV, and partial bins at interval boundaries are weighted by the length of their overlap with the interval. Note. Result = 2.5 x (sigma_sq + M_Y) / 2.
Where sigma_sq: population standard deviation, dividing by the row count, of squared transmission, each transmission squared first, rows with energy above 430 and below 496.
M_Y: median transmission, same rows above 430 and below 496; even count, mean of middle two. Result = 7.5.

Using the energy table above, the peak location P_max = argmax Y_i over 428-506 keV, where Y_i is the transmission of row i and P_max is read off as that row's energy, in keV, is 429.0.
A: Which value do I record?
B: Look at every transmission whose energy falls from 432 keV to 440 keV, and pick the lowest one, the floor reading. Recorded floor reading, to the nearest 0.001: 3.930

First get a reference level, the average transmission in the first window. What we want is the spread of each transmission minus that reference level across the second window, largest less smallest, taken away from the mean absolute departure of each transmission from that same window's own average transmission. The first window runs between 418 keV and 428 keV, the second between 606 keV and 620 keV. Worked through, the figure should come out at -0.27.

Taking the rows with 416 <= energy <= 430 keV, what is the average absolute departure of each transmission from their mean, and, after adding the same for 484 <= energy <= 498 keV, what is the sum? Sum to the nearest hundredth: 0.18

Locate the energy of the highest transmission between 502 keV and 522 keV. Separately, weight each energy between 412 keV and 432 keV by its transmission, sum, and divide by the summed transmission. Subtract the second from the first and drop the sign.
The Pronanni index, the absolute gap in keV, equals 82.8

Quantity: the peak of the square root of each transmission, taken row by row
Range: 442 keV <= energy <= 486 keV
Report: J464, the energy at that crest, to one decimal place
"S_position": 453.0 keV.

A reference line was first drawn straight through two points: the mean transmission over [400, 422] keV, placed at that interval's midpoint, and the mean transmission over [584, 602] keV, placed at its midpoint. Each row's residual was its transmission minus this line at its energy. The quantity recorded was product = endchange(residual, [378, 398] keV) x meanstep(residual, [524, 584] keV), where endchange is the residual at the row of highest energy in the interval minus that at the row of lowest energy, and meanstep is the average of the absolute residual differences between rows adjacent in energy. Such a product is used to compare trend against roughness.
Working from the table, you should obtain -0.15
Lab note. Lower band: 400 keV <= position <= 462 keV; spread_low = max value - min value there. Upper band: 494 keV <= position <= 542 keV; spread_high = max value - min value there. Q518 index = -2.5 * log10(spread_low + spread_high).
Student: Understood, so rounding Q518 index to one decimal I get -1.0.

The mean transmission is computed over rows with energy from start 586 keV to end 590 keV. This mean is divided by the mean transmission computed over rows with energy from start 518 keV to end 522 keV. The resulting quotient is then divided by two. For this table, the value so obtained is 0.47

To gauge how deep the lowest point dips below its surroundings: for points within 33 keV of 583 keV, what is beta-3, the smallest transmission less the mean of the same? -0.23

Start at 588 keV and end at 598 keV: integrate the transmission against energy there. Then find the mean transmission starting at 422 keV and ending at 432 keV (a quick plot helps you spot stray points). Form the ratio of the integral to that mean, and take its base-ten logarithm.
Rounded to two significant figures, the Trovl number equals 0.88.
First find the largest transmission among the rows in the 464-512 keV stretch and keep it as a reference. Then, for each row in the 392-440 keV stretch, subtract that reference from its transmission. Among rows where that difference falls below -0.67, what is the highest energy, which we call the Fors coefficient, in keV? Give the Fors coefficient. 409.0 keV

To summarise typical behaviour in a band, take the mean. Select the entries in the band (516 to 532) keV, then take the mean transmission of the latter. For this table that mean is 3.60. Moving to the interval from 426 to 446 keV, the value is 4.23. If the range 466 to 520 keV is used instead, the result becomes 3.71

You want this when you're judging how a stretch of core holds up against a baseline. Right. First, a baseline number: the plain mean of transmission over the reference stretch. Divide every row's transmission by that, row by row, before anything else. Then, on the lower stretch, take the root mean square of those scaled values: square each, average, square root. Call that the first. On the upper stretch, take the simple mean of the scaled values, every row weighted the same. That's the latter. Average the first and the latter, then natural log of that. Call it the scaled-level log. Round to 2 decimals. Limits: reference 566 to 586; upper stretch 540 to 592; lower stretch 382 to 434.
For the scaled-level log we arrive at 0.03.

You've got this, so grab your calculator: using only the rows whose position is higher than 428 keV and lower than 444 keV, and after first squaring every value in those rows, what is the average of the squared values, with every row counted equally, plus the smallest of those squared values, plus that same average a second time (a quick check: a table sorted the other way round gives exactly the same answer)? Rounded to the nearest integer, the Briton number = 52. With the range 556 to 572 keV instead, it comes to 38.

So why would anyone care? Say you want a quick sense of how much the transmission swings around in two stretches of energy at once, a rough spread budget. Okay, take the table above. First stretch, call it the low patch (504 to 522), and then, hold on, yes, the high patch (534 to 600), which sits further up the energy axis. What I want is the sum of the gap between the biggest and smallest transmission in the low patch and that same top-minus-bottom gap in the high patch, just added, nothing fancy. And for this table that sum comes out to 0.96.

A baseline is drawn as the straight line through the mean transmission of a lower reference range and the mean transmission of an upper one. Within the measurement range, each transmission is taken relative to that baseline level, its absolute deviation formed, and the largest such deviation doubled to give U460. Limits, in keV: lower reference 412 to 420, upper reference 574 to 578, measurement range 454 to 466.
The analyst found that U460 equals 0.6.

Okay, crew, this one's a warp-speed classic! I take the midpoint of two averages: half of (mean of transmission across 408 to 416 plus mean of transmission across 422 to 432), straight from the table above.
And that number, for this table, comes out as 4.08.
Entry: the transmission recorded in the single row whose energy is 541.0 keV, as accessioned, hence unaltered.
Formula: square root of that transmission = 1.86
